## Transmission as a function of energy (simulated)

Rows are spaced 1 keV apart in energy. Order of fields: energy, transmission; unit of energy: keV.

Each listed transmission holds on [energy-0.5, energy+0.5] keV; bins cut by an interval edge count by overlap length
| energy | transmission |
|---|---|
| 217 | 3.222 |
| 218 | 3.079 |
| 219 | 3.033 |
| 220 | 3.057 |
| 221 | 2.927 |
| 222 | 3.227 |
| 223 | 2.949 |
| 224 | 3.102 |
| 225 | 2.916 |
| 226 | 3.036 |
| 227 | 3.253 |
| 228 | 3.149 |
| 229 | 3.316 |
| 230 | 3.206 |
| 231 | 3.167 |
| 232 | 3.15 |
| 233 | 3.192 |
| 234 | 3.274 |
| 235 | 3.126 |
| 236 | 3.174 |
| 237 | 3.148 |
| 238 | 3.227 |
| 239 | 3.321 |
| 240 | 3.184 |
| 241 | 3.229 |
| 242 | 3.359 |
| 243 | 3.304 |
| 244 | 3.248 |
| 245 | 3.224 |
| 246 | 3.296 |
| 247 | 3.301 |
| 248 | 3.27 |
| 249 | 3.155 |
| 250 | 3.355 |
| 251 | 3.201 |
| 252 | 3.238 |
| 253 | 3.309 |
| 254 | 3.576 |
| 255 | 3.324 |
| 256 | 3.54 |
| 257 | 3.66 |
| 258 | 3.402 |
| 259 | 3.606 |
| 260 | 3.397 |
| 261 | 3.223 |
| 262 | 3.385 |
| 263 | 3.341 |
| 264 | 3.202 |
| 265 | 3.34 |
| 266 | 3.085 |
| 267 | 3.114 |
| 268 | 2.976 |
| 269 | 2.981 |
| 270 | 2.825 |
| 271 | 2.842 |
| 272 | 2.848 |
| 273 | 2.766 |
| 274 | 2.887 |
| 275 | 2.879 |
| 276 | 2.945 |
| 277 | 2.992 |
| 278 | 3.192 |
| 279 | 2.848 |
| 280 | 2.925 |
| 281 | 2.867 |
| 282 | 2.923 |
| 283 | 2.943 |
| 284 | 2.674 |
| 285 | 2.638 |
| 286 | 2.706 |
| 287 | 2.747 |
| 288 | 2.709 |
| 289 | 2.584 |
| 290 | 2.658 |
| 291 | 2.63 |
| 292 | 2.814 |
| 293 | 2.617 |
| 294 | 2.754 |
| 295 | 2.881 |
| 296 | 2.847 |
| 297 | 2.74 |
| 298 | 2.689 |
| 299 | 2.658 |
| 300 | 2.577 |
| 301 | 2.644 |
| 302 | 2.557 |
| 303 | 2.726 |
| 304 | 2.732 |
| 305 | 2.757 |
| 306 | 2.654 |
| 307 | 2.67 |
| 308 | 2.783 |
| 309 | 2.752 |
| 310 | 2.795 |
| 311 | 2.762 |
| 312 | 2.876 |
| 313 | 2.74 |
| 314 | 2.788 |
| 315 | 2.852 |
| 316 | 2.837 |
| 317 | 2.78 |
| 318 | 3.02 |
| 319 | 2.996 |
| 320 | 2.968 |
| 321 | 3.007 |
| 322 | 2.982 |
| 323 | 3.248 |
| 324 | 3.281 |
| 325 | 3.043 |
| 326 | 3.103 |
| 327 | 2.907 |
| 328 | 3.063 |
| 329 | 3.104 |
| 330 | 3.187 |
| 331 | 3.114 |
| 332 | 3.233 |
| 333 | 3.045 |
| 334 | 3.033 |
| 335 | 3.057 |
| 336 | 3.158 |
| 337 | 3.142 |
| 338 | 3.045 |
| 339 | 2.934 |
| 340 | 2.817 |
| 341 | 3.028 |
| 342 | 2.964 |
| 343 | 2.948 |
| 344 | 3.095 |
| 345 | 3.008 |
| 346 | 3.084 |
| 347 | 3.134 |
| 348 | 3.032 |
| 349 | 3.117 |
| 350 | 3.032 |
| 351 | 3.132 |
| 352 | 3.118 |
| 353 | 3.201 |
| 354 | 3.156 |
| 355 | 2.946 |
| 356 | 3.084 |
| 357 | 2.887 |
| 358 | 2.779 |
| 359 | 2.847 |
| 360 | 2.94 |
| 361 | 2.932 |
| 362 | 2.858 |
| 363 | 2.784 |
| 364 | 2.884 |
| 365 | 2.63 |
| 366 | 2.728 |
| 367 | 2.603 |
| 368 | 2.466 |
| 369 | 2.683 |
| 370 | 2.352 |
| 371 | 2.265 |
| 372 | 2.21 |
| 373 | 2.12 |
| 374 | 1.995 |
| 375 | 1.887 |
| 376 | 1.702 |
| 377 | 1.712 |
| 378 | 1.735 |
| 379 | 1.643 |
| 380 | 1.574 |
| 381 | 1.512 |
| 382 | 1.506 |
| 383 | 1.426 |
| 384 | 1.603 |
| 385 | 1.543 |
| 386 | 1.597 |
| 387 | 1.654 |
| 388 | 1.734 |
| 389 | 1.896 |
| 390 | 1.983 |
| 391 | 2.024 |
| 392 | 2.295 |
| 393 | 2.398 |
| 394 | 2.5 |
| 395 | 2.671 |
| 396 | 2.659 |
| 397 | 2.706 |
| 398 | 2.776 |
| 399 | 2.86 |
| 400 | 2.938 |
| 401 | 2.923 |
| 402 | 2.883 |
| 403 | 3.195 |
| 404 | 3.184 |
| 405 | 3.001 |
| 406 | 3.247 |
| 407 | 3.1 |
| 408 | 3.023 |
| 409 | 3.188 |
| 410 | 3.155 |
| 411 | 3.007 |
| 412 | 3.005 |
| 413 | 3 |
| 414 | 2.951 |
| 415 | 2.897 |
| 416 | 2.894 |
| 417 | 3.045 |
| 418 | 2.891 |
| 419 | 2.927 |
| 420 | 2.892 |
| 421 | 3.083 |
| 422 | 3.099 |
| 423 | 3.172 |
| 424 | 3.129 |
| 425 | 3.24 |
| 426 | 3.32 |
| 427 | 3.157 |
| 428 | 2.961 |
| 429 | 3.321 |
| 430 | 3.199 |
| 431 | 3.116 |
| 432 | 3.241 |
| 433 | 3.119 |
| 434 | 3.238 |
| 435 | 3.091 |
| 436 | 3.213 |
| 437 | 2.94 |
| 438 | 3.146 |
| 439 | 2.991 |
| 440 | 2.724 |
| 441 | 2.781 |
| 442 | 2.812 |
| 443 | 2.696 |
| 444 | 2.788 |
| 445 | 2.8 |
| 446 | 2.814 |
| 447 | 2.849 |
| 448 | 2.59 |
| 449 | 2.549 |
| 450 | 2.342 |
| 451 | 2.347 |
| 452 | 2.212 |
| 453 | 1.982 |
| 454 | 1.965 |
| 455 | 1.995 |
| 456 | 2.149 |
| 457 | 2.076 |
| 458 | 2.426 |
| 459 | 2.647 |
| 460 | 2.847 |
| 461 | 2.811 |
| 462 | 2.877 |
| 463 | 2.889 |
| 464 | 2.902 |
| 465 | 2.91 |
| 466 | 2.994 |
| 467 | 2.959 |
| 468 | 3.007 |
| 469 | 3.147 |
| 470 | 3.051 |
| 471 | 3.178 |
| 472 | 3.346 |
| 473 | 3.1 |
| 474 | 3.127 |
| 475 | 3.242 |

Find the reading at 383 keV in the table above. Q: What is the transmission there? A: 1.426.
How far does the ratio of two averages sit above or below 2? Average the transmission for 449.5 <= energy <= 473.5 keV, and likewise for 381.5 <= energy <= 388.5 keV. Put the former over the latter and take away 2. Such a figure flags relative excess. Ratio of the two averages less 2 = -0.31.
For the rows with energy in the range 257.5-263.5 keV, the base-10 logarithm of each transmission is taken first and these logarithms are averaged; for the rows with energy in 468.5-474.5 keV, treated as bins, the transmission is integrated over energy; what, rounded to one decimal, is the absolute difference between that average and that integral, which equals 18.4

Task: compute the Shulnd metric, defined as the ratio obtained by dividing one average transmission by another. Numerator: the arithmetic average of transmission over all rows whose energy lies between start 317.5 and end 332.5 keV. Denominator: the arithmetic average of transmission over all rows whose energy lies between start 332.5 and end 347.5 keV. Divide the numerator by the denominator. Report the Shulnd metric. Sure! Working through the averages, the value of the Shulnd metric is 1.02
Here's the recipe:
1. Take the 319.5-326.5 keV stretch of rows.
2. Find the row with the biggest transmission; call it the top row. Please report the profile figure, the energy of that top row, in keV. 324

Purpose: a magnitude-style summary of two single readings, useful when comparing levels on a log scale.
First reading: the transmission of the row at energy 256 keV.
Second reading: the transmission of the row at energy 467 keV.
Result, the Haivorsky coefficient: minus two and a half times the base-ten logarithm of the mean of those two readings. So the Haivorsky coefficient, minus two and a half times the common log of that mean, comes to -1.28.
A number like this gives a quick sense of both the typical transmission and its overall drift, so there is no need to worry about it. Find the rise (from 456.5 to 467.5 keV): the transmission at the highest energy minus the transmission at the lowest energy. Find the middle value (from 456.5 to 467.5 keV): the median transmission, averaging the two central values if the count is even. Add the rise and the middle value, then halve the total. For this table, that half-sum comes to 1.88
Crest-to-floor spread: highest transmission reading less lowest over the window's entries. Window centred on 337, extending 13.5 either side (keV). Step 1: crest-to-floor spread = 0.46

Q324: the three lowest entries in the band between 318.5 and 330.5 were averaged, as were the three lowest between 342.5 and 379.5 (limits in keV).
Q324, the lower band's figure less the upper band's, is 1.3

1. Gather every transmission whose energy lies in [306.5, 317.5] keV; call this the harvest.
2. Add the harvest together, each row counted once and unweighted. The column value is 30.6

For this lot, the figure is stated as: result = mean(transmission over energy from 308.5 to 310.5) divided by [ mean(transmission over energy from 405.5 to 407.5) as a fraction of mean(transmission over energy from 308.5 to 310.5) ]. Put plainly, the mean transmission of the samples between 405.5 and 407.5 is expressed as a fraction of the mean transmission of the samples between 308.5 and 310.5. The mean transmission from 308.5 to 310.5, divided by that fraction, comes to 2.4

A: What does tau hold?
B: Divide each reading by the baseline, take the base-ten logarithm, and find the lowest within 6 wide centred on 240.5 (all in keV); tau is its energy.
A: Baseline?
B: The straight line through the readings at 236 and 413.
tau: 240 keV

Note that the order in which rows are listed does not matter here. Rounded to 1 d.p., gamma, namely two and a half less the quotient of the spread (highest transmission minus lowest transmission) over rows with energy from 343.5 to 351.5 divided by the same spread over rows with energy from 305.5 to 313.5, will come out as 1.9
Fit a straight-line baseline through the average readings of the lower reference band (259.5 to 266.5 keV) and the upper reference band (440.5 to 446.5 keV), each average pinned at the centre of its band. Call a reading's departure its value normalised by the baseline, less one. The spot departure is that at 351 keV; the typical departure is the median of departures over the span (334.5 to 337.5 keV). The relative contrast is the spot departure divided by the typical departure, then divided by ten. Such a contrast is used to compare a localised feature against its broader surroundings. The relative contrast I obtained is 0.15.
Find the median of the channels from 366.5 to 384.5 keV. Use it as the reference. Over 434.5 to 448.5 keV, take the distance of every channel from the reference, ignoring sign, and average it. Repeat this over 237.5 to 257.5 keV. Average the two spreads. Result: 1.28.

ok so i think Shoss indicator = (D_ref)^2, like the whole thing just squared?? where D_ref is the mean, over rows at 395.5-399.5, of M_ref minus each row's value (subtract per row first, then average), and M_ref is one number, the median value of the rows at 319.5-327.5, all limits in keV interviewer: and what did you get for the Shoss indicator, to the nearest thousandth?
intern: 0.075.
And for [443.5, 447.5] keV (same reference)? 0.045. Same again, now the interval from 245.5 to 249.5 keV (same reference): 0.053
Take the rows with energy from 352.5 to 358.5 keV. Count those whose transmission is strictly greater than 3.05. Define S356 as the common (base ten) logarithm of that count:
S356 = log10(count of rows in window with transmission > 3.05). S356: 0.48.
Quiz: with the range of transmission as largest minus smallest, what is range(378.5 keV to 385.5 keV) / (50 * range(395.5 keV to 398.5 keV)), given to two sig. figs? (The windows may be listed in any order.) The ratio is 0.037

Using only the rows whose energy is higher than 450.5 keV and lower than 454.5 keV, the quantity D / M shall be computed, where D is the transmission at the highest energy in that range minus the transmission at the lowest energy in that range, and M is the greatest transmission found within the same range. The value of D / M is -0.16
